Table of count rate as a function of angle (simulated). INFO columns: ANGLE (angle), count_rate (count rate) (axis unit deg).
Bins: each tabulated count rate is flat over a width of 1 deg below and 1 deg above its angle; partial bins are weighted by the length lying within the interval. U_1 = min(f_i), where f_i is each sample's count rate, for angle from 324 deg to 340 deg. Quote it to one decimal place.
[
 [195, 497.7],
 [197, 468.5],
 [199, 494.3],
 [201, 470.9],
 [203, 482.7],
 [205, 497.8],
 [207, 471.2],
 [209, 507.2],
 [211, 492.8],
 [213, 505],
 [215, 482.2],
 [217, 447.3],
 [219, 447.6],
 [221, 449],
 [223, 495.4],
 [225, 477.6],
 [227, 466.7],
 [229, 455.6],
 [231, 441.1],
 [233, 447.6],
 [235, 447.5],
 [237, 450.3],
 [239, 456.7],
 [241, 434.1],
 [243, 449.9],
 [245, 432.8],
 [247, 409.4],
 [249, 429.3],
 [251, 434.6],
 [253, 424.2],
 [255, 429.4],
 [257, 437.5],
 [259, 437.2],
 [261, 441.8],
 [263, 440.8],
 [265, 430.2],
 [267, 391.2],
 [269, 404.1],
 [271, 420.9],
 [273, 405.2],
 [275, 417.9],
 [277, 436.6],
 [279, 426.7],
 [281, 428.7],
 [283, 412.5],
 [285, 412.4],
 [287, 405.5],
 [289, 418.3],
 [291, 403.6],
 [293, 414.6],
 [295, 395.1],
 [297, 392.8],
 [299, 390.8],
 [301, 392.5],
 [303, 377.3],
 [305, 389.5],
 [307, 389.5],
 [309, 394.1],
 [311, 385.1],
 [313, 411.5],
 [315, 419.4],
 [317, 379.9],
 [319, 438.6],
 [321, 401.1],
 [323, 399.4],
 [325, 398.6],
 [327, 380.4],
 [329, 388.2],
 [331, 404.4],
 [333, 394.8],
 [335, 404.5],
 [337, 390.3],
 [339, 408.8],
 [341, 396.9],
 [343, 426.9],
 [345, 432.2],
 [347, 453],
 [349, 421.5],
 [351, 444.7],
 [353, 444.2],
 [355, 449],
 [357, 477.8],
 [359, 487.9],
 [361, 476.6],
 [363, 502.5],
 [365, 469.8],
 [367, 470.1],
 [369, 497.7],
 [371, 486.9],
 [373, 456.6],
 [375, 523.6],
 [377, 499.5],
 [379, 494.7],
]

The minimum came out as 380.4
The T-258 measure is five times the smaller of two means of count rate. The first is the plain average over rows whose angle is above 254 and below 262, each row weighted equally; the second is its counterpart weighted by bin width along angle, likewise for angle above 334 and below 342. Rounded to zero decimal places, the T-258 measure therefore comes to 2001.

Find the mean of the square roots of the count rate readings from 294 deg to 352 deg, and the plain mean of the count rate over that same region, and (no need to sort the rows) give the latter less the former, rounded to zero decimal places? 383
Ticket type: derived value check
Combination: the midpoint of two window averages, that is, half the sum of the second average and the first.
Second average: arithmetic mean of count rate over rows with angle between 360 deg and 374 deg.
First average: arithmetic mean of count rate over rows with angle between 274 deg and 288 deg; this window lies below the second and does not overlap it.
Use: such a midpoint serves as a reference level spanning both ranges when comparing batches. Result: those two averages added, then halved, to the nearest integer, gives 450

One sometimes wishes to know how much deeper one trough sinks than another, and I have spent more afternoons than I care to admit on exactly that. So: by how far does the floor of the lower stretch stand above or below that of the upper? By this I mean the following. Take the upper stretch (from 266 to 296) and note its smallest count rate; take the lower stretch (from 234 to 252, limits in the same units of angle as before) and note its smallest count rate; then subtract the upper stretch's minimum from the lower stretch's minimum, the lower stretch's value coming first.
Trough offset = 18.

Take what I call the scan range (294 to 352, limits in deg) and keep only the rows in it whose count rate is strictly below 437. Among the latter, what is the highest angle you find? 349 deg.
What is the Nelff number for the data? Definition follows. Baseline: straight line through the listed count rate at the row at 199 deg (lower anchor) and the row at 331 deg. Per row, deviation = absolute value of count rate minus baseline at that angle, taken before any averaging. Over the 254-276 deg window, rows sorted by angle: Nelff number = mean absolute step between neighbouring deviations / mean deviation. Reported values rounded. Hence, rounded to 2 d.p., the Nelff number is 0.48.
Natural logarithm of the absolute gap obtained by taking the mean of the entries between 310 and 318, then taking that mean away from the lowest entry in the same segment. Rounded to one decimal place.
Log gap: 2.9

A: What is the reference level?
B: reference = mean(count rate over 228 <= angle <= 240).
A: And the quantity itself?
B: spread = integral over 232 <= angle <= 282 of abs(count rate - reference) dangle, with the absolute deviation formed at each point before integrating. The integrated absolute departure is 991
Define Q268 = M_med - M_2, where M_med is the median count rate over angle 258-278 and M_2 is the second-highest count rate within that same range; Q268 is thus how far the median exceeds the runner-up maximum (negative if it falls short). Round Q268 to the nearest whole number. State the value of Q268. -15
